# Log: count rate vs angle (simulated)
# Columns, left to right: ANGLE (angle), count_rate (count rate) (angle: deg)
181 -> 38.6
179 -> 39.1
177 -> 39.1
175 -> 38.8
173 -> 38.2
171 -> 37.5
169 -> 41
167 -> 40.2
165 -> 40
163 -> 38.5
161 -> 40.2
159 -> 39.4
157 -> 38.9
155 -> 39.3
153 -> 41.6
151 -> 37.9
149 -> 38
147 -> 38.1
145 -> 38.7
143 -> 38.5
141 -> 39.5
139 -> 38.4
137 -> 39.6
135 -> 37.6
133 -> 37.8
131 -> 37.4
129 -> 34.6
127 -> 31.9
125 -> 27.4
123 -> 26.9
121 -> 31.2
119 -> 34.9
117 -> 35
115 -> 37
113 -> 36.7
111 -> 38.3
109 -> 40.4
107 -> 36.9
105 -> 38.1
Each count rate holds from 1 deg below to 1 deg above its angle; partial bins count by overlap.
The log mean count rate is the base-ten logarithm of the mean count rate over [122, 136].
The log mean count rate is 1.52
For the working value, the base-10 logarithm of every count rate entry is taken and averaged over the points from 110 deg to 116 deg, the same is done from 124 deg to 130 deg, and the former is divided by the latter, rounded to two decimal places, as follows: 1.05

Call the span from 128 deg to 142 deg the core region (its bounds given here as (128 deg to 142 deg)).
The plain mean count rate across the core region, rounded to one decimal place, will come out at 37.8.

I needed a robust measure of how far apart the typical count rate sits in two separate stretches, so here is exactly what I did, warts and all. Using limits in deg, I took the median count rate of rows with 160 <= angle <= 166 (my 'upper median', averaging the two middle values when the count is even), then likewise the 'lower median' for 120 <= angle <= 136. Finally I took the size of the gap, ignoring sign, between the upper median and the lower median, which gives 7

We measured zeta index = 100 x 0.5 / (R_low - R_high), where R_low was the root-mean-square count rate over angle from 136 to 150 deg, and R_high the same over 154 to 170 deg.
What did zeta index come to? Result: -50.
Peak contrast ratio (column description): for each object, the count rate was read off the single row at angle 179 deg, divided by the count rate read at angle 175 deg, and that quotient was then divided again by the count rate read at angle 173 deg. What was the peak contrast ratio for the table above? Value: 0.0264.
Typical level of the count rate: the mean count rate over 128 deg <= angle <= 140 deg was 37.6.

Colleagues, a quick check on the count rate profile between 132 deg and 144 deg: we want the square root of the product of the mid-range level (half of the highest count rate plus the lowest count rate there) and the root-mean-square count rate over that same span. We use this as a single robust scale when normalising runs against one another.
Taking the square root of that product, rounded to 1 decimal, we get 38.6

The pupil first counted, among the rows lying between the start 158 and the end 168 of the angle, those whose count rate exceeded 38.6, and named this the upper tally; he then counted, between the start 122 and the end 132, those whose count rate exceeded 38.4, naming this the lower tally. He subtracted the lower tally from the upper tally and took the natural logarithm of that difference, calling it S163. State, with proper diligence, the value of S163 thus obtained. 1.4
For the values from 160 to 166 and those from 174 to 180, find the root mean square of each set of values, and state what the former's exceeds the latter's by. 1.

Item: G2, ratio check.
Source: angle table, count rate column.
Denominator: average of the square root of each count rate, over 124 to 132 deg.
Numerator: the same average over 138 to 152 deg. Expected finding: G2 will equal 1.08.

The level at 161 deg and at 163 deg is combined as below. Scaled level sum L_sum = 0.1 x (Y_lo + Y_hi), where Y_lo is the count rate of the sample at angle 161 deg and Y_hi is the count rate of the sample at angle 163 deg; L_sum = 7.9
